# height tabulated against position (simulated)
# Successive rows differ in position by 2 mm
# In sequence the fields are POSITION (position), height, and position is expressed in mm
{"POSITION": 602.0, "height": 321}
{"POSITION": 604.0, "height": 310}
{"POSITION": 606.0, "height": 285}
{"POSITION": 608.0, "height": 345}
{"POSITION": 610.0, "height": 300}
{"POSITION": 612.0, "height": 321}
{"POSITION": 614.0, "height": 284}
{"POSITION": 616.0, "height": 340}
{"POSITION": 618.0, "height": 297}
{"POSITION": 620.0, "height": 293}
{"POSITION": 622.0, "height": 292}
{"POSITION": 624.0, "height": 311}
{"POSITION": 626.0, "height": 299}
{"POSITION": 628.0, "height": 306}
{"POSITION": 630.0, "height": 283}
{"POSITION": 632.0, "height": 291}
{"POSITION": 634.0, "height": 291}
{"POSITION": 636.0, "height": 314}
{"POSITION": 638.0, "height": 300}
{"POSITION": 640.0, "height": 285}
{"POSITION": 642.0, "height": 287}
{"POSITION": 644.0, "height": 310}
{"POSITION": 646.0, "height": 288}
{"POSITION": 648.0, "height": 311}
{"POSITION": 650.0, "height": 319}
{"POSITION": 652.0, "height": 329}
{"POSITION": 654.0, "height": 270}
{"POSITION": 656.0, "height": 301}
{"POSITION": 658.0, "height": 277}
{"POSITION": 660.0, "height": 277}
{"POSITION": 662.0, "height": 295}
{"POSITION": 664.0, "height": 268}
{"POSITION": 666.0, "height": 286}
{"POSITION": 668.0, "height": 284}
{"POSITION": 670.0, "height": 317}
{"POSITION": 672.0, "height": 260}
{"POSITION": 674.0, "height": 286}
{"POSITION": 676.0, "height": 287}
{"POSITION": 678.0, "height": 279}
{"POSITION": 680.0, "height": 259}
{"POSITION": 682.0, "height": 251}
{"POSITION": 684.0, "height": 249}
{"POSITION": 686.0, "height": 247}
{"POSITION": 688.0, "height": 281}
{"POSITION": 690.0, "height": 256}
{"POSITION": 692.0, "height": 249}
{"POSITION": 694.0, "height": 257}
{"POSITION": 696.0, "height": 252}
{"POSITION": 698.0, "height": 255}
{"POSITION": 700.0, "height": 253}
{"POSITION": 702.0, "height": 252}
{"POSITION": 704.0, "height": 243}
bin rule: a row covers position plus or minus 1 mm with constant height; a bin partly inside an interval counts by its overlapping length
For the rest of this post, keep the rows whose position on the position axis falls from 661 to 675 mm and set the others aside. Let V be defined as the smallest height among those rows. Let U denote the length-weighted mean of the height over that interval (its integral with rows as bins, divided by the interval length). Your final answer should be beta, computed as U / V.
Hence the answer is 1.10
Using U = 285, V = 260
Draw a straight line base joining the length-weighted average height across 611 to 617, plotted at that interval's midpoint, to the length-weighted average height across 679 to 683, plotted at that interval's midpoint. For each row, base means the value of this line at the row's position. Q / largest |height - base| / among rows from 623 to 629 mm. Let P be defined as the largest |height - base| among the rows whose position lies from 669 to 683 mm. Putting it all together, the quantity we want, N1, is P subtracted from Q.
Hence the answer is -47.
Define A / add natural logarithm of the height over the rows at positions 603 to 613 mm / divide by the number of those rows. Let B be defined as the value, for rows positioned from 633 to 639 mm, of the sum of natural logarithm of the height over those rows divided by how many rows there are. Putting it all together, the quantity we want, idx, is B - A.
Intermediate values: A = 5.74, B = 5.71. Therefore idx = -0.033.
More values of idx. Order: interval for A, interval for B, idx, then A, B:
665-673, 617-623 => 0.027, 5.66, 5.68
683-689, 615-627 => 0.165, 5.56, 5.72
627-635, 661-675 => -0.028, 5.68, 5.65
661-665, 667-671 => 0.065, 5.64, 5.70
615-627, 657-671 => -0.064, 5.72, 5.66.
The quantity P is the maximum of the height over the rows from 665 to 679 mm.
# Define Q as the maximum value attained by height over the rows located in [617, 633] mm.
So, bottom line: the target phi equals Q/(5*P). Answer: 0.196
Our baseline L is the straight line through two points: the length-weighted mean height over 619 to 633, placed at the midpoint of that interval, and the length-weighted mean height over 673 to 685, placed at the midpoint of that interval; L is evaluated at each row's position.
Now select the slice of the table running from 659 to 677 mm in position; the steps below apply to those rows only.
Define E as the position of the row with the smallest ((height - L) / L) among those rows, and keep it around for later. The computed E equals 672.0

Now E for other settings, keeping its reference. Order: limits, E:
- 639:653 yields 640.0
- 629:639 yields 630.0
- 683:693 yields 686.0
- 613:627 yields 614.0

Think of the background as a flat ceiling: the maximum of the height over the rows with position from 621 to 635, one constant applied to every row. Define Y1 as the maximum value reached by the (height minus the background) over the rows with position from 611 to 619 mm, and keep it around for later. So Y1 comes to 29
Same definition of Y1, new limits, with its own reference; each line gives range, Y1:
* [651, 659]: 18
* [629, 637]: 3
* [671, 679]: -24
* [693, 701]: -54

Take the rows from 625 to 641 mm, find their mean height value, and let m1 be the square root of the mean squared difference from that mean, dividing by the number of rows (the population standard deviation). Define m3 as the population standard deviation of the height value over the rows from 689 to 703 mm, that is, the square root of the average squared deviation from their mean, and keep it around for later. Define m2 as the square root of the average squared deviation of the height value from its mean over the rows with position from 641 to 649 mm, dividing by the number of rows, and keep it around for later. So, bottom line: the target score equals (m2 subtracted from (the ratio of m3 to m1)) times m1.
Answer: -112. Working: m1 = 9.9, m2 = 11.5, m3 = 3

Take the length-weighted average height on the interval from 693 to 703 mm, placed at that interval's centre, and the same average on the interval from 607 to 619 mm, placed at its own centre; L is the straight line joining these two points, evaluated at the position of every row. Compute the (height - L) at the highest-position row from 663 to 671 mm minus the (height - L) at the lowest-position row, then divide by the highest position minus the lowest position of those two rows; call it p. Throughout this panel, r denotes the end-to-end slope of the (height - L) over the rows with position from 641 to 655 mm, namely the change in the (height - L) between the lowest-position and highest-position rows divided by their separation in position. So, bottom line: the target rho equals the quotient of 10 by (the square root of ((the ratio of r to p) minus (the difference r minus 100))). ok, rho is 1.00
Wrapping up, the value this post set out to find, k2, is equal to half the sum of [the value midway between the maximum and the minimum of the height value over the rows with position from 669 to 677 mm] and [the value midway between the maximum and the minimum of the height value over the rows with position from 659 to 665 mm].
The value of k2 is 285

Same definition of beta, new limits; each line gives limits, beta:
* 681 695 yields 1.04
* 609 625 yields 1.07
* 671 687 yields 1.07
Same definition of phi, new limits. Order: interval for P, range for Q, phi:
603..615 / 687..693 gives 0.163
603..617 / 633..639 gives 0.182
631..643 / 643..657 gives 0.210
